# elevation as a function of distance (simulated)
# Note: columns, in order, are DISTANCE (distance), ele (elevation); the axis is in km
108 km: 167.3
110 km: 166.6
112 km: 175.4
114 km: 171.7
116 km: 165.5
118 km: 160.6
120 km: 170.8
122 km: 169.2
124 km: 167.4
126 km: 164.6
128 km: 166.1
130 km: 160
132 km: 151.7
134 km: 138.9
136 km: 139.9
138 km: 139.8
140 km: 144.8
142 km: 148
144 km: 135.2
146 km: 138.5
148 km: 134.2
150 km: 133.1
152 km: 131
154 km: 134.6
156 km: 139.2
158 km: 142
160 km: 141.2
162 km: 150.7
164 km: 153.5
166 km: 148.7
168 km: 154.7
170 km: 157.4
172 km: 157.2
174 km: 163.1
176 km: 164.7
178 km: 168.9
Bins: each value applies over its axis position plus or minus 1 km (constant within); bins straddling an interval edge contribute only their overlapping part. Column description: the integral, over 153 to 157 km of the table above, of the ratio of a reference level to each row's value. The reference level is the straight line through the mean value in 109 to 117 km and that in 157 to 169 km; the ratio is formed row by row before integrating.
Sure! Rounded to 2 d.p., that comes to 4.44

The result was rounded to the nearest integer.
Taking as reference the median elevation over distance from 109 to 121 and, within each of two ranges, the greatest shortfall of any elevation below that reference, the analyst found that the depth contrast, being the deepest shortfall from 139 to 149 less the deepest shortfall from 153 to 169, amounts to 0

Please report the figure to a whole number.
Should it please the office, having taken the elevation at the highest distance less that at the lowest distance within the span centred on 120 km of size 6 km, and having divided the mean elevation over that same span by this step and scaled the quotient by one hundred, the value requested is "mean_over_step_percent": 1940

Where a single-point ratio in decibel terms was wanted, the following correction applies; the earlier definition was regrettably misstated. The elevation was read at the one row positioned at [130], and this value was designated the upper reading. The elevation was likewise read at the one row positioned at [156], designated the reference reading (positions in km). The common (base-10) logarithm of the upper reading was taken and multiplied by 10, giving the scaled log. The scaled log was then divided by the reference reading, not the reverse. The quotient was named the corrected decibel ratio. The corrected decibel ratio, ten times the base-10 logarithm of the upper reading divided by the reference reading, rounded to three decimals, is 0.158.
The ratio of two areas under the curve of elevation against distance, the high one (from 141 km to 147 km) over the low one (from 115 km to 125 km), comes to 0.5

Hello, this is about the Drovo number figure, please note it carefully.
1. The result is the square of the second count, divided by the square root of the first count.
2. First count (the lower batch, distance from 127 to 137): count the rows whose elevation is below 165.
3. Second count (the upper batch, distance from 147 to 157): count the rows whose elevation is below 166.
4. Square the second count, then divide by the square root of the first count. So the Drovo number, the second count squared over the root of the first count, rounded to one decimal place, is 12.5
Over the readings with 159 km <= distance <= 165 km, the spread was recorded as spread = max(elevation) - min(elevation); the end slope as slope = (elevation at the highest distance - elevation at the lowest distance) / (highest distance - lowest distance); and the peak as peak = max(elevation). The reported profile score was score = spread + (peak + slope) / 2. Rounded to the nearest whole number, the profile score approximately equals 91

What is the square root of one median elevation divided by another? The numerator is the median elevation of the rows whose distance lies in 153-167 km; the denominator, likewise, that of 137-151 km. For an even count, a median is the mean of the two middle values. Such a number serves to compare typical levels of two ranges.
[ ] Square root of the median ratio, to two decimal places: 1.01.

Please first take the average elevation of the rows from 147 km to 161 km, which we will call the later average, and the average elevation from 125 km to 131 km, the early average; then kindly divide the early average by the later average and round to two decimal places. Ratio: 1.20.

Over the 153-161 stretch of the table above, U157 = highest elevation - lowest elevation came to 7.4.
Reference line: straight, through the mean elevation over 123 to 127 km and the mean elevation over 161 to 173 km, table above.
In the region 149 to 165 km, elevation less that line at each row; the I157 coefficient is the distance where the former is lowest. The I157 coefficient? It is 152 km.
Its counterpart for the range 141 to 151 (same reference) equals 150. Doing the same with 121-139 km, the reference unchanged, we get 134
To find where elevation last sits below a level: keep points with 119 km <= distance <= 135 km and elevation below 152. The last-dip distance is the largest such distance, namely 134 km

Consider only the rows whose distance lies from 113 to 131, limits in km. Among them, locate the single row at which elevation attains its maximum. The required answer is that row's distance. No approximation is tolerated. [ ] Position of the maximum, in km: 114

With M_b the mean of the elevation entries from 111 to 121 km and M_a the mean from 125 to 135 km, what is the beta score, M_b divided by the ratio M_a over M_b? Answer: 182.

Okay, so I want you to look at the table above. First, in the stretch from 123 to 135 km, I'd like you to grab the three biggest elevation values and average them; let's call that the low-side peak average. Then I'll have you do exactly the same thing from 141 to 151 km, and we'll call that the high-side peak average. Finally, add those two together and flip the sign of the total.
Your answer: -307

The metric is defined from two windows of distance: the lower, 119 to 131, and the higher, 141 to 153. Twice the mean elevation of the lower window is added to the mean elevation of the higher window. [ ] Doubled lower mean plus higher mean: 469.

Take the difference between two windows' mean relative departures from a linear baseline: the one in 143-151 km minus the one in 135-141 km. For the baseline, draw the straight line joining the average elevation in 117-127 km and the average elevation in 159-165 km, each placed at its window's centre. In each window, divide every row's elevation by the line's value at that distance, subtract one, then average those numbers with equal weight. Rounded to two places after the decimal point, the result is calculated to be -0.02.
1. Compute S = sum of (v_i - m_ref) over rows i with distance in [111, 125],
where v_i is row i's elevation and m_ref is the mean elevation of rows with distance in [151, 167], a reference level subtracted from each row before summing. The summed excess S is 182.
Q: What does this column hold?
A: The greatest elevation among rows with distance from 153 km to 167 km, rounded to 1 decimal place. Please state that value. 153.5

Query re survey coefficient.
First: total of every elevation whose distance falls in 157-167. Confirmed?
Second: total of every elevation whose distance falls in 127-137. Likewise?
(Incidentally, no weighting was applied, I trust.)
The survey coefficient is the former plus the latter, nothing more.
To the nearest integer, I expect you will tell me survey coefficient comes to 1493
